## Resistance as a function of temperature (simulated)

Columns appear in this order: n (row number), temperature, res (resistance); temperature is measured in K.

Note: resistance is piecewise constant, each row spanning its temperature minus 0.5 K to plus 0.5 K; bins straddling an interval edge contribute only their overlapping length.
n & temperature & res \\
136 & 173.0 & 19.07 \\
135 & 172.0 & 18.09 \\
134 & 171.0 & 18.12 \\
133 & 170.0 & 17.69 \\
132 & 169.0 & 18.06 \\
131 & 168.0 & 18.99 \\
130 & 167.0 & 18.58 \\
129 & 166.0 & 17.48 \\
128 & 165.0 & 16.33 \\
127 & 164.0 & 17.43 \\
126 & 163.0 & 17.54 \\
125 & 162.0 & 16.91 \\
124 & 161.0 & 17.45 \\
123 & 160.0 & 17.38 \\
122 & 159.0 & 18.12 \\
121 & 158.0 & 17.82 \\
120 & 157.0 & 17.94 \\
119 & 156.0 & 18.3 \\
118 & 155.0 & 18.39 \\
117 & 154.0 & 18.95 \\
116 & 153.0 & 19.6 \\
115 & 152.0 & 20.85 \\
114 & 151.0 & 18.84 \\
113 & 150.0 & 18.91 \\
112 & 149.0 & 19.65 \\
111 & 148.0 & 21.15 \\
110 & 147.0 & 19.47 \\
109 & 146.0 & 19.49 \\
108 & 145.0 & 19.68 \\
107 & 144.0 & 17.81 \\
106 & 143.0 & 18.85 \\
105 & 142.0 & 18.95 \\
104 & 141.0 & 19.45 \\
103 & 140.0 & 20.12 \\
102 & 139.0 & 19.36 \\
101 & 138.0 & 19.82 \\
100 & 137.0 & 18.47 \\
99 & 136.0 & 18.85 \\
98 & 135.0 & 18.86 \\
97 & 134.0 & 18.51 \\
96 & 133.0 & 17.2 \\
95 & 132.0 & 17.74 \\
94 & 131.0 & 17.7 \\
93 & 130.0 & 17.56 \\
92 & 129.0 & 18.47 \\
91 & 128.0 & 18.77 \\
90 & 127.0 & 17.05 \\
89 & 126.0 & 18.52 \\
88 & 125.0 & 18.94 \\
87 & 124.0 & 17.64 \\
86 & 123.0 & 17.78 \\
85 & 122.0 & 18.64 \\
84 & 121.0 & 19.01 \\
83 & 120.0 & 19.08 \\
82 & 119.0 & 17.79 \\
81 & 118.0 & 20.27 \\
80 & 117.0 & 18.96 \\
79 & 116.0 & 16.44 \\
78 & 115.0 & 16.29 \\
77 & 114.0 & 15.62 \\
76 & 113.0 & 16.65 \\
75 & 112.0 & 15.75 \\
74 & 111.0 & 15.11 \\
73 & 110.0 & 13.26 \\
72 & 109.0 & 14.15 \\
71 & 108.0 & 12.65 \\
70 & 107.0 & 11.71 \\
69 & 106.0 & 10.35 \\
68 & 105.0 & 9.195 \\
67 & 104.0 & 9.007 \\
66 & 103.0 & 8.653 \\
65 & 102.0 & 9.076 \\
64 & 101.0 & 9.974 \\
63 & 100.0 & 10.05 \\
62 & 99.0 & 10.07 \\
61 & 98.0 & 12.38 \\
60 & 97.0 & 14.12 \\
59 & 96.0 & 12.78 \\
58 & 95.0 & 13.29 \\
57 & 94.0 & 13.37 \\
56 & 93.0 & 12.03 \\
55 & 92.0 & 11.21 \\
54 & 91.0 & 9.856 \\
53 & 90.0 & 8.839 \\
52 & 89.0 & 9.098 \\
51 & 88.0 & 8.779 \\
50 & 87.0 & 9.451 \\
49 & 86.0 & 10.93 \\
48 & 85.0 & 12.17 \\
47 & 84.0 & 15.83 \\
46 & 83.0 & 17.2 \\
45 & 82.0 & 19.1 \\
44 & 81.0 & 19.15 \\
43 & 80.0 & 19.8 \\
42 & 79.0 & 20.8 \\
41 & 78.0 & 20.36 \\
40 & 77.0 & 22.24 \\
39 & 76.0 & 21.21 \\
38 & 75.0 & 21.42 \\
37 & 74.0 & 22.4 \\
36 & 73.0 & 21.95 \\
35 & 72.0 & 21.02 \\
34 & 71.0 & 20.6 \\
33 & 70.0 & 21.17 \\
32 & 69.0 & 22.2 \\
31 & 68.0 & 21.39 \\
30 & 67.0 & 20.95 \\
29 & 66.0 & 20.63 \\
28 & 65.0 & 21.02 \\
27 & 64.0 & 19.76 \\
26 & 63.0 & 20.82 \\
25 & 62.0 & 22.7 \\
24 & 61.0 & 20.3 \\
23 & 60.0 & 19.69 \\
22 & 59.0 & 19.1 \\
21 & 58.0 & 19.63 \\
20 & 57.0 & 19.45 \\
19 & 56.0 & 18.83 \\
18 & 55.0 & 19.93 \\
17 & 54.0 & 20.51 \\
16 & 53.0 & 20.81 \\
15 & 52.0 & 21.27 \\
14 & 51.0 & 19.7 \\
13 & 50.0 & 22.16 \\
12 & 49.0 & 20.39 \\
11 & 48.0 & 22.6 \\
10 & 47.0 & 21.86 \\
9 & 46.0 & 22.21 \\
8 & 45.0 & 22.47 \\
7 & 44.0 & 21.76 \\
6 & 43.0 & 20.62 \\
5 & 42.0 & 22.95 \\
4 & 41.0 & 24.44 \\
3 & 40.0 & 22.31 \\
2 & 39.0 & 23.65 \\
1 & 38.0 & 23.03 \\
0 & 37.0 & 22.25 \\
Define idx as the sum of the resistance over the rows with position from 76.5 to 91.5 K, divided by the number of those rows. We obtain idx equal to 14.9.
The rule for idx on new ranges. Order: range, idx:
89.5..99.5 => 11.8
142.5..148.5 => 19.4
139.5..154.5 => 19.5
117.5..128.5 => 18.5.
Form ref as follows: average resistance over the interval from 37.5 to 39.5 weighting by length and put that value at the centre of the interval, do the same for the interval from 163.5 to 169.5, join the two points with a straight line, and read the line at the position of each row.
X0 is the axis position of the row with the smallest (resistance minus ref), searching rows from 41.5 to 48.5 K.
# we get 43.0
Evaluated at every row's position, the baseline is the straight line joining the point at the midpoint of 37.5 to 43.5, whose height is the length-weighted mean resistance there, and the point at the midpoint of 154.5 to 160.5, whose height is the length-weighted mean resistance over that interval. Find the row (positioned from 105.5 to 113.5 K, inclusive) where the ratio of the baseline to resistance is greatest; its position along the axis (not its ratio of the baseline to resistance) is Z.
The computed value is 106.0 K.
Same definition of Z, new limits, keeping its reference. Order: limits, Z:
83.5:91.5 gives 88.0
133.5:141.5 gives 134.0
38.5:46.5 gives 43.0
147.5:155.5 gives 155.0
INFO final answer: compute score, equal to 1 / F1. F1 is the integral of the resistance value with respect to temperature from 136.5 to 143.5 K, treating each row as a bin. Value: 0.0074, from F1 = 135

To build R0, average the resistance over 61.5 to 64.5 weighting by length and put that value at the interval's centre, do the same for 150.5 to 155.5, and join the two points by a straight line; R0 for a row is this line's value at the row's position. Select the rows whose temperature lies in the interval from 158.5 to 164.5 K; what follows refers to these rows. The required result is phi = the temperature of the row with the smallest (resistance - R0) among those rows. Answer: 162.0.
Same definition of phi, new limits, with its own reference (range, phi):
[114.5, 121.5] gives 115.0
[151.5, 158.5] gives 158.0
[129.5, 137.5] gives 133.0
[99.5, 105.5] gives 103.0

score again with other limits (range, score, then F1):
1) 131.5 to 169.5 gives 0.0014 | 707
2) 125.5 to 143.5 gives 0.0030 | 334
